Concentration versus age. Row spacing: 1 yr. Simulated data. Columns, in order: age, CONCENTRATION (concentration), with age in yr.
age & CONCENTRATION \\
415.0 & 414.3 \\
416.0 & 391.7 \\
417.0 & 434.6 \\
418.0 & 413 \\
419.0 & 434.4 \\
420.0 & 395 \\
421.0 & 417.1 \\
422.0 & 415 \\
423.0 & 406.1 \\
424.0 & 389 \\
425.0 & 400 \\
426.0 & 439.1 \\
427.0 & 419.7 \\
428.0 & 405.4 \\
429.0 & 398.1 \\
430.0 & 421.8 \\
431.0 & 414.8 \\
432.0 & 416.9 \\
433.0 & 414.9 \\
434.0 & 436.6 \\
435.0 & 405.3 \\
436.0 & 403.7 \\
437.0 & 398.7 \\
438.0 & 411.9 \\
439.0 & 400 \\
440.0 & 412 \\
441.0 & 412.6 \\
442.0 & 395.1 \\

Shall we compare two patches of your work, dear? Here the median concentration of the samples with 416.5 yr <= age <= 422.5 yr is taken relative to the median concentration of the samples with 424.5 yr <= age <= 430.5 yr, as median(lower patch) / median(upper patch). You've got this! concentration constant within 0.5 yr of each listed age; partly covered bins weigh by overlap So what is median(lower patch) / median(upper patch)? 1.01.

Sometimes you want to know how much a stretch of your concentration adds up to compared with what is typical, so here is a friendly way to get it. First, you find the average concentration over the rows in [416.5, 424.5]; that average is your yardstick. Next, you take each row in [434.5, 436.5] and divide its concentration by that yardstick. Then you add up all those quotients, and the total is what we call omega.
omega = 1.959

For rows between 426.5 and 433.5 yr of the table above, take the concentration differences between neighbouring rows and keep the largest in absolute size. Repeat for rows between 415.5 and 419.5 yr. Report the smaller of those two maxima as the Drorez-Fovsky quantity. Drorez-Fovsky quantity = 24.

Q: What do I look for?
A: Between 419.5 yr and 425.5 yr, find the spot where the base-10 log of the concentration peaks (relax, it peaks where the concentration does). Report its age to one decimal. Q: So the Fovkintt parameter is 421.0 yr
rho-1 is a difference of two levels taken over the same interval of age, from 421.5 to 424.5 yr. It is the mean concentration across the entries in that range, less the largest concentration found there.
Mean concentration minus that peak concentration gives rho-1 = -12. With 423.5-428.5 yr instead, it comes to -28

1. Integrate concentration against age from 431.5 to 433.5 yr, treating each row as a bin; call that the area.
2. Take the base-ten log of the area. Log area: 2.92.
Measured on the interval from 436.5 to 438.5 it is 2.91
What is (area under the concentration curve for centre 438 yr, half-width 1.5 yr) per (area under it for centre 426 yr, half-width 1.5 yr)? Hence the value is 0.96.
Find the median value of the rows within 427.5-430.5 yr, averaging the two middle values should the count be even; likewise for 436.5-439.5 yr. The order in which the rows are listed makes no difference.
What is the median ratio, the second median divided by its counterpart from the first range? 0.99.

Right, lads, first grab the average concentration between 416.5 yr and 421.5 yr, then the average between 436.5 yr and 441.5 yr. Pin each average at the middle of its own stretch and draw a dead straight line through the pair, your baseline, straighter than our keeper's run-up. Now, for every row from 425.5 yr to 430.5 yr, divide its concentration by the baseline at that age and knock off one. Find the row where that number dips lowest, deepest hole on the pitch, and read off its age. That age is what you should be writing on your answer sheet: 429.0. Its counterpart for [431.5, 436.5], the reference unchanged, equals 436.0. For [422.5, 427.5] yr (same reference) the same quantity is 424.0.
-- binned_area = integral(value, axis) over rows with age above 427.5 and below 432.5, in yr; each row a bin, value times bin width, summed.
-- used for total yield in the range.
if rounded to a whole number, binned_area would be 2057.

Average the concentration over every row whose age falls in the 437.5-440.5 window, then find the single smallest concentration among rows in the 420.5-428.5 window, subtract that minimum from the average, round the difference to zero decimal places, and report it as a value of 19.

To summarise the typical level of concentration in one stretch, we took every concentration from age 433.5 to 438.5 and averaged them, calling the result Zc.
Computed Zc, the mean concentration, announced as 411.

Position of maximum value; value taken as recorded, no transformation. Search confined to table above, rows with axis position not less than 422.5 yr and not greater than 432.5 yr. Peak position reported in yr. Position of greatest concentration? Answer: 426.0 yr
